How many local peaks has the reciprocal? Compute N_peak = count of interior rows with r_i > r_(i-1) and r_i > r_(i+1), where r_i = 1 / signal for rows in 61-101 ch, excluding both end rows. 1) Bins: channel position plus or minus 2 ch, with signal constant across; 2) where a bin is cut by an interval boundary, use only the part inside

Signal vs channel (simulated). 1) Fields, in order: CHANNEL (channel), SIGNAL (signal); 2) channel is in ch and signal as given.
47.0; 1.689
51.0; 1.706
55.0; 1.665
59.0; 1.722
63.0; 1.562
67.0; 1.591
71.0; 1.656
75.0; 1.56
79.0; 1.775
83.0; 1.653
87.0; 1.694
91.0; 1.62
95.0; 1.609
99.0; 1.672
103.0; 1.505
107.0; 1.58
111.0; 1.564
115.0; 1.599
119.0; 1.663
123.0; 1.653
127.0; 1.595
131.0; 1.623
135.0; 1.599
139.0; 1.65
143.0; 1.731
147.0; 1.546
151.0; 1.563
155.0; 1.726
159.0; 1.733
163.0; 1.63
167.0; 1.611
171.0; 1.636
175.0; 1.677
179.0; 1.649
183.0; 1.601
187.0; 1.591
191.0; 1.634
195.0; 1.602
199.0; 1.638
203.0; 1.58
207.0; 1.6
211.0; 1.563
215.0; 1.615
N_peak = 3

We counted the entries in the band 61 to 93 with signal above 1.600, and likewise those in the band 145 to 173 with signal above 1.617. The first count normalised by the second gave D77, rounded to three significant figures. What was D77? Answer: 1.25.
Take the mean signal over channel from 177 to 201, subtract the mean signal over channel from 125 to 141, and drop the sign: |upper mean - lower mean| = 0.00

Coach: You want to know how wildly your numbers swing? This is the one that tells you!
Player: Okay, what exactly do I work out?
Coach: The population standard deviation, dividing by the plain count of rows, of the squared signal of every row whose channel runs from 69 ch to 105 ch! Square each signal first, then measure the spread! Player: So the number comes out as 0.24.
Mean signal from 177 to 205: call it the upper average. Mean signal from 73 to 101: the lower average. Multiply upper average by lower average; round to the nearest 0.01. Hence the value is 2.67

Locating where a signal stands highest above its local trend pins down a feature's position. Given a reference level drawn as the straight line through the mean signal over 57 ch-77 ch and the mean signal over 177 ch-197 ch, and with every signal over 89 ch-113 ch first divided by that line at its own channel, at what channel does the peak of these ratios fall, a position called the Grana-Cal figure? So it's 99.0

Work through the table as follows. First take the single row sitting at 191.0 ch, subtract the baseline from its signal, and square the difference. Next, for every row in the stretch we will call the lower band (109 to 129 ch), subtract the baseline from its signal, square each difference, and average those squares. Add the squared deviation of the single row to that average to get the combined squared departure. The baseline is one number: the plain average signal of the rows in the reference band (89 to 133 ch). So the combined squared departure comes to 0.0022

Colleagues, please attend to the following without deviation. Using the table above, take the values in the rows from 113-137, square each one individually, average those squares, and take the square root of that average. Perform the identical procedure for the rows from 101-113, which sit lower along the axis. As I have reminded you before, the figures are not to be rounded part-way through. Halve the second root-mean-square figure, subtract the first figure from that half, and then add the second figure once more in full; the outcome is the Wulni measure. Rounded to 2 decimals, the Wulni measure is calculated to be 0.70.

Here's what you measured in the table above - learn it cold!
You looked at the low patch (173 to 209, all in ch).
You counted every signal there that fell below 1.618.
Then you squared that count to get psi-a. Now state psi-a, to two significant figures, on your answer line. 25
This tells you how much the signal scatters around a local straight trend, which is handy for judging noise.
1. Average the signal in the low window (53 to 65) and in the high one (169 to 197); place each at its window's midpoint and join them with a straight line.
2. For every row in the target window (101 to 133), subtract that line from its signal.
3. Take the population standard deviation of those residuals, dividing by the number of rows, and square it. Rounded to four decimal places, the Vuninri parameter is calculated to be 0.0024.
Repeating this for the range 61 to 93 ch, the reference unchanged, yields 0.0047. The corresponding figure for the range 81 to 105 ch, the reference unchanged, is 0.0036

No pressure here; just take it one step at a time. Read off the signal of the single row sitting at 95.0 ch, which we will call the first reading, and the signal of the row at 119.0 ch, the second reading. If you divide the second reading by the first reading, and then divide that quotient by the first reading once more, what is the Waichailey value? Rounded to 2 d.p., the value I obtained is 0.64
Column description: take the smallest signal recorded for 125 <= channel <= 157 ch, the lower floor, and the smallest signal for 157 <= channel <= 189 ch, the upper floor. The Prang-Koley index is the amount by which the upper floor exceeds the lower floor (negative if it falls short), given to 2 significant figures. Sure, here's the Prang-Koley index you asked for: 0.045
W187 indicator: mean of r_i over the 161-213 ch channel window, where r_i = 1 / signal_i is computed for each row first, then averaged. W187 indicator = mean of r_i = 0.619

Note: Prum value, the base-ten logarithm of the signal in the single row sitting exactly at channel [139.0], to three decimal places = 0.217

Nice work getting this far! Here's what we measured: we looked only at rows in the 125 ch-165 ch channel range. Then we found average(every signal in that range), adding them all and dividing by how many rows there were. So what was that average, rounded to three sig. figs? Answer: 1.64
